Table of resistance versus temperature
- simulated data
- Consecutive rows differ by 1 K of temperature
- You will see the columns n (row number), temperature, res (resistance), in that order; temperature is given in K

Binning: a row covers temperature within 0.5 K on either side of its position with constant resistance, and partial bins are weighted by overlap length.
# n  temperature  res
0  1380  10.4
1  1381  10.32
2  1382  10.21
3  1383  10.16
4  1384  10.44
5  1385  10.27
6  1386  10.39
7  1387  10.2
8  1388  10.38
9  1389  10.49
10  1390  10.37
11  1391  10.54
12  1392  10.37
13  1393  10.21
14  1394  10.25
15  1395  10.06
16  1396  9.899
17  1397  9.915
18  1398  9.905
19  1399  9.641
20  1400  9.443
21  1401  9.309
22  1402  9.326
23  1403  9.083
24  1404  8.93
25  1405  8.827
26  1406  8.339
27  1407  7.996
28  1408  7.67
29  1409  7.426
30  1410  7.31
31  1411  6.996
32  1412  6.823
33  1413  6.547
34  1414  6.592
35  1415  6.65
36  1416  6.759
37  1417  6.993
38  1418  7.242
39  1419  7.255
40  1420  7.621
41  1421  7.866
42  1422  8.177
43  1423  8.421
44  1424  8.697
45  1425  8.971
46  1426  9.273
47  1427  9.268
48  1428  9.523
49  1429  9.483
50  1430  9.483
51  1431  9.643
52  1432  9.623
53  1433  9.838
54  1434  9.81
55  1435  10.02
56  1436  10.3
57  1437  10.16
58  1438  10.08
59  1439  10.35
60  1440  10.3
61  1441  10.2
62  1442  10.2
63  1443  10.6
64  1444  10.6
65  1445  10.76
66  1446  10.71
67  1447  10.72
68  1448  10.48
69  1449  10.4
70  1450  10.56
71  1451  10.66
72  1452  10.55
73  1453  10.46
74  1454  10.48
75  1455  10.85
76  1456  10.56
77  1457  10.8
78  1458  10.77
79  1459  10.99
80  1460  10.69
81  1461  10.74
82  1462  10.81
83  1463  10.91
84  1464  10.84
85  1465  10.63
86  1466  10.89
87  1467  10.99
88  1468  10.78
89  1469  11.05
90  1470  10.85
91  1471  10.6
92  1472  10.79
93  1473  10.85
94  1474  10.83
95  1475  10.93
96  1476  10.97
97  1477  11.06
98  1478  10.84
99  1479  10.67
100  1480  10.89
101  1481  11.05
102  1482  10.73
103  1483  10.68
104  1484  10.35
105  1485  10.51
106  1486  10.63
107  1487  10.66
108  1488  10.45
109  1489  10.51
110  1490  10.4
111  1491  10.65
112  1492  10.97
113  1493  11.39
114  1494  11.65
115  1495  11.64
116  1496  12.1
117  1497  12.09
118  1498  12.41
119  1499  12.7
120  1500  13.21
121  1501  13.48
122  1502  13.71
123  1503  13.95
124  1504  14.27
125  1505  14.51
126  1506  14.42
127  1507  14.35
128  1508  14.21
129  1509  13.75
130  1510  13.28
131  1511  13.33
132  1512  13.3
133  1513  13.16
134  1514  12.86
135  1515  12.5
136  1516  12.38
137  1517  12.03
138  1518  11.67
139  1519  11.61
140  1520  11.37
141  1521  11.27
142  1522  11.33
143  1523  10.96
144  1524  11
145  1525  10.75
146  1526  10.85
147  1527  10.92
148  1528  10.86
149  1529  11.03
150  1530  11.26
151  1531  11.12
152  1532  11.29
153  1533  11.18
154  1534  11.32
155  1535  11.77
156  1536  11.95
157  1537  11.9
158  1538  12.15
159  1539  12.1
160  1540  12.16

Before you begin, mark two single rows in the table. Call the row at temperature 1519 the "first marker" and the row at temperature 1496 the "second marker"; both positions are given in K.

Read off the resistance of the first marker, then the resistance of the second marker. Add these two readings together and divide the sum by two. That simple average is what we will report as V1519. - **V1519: 12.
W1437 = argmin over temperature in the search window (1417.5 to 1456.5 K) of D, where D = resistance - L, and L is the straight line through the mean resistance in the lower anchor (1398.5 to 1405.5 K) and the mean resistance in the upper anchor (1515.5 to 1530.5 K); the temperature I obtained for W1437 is 1419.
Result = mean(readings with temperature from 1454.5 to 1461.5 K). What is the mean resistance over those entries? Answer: 10.8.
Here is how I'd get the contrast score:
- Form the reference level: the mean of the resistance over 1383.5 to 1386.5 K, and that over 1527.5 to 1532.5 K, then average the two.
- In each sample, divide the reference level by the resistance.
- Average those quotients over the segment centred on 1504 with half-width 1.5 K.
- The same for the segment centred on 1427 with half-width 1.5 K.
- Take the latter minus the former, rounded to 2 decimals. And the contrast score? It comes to 0.39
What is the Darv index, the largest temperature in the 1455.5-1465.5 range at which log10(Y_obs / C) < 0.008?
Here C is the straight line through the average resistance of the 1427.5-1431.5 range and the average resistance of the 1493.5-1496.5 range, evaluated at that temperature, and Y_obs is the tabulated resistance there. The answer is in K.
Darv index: 1465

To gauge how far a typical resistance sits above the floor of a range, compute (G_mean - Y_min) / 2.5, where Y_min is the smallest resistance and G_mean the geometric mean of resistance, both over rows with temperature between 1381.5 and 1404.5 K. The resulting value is 0.4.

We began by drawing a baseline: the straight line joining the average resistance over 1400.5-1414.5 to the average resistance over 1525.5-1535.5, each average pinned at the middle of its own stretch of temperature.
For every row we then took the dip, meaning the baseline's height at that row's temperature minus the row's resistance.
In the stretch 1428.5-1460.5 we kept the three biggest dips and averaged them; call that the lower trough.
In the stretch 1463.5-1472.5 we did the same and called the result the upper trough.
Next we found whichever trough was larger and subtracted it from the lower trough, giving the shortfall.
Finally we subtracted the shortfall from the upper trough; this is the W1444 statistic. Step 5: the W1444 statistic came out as -1.1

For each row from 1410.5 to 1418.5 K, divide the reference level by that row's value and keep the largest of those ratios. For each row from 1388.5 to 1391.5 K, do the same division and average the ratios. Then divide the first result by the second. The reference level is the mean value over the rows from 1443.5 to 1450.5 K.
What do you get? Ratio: 1.60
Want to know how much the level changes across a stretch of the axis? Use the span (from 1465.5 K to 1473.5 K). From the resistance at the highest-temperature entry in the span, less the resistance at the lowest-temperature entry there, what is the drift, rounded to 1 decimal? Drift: 0.0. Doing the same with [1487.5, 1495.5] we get 1.2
